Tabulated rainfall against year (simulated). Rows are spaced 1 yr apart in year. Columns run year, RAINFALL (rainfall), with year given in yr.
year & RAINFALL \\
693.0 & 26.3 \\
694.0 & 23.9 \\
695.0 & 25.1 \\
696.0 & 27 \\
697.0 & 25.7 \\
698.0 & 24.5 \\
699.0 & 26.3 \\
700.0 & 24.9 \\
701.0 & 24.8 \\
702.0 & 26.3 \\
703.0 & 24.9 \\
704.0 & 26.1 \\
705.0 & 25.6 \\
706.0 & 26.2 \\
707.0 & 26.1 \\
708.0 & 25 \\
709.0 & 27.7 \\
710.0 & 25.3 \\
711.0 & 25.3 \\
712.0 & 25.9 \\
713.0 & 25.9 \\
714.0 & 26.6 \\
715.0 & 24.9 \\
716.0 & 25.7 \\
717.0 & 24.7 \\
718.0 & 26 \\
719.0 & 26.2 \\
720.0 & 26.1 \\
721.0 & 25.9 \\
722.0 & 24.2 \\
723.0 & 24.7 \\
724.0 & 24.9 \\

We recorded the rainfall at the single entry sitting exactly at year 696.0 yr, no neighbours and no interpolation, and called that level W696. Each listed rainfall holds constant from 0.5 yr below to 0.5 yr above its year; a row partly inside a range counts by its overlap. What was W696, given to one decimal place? 27.0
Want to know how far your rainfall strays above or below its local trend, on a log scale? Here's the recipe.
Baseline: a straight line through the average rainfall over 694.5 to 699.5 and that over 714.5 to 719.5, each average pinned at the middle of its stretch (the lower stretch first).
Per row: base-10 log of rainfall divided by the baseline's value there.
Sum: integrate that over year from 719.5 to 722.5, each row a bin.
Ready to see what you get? -0.004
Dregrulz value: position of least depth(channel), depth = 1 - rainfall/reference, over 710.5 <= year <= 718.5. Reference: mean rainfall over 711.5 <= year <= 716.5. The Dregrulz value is 714.0 yr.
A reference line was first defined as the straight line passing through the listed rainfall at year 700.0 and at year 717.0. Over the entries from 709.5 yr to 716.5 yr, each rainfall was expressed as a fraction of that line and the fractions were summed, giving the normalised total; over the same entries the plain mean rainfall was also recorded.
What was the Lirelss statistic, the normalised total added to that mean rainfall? 32.9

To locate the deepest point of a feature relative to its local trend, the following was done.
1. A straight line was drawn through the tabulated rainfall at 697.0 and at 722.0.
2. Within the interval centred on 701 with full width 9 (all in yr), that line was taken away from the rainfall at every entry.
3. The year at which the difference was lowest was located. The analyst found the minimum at 698.0 yr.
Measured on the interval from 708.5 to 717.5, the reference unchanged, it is 717.0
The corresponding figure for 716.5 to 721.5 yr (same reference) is 717.0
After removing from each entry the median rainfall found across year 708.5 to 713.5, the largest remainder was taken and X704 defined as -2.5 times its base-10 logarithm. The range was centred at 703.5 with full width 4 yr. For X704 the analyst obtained 1.0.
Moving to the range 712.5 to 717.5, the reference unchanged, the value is 0.4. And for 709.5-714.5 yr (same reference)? 0.4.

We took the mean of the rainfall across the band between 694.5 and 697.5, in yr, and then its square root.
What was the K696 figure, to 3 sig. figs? 5.09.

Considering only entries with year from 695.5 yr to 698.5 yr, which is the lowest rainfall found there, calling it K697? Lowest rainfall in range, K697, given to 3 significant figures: 24.5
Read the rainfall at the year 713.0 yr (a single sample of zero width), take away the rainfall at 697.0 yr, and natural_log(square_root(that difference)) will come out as -0.80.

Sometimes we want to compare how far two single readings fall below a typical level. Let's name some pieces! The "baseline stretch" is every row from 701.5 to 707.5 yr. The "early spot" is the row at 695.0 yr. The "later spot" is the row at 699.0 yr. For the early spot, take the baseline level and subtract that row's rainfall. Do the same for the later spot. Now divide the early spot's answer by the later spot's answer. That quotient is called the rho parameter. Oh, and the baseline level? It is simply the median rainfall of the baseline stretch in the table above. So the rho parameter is -5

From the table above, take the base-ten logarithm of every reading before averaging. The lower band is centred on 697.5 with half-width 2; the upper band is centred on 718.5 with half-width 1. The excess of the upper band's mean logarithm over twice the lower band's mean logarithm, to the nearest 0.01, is -1.41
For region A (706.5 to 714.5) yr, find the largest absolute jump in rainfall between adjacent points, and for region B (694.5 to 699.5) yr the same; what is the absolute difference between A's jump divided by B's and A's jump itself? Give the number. 1.3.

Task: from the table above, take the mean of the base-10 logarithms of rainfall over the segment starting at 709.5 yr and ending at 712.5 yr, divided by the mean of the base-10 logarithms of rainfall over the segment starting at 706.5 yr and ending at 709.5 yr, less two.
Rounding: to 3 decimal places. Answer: -1.009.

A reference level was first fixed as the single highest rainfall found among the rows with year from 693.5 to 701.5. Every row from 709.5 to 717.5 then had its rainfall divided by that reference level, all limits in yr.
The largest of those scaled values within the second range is 0.99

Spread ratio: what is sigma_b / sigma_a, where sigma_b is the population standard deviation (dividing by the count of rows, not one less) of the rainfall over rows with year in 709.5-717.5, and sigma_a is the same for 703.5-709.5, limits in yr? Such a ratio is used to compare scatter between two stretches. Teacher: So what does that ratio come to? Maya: 0.7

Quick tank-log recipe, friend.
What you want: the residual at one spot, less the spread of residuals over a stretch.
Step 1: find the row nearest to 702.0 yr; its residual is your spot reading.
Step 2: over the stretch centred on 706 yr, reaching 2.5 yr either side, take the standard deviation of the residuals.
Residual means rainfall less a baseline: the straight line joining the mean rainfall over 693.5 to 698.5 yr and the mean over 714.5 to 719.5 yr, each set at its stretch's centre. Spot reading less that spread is 0.5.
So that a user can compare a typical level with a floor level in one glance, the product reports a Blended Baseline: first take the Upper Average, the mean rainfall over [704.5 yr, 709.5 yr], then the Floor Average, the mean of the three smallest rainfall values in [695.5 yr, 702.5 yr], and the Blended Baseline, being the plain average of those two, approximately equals 25.4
